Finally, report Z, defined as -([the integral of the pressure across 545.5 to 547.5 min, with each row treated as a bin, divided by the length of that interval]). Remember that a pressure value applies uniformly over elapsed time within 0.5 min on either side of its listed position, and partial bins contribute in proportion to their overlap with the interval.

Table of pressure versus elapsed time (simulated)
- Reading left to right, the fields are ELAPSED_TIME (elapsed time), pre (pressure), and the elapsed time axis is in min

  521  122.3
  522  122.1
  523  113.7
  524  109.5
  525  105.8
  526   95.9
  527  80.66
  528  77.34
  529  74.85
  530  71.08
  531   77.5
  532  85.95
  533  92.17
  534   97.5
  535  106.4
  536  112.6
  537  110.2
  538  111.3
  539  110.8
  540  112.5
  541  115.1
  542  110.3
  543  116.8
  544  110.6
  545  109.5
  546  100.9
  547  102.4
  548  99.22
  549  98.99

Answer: -102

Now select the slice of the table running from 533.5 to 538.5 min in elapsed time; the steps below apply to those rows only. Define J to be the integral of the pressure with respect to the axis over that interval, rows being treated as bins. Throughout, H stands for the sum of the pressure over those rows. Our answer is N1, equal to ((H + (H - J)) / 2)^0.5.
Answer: 16.4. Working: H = 538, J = 538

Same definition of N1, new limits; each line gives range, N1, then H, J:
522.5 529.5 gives 18.1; 658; 658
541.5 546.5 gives 16.6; 548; 548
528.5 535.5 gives 17.4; 605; 605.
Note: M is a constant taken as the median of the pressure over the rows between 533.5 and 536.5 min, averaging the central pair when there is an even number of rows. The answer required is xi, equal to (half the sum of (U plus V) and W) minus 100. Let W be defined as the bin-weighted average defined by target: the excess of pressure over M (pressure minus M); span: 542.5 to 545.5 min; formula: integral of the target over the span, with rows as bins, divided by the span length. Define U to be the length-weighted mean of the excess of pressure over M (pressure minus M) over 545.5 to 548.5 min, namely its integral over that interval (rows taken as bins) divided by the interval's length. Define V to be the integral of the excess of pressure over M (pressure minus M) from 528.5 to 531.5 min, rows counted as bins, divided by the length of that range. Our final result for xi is -116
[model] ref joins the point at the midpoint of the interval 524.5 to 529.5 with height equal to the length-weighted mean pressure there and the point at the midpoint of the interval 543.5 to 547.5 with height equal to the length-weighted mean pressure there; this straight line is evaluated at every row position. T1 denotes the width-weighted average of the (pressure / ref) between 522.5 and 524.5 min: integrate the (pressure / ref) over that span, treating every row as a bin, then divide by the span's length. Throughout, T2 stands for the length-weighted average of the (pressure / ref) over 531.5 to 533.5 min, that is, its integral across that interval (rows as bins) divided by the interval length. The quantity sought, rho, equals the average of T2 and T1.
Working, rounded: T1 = 1.34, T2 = 1.0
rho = 1.15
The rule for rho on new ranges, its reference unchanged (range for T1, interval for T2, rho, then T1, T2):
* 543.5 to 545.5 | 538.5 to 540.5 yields 1.08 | 1.05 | 1.1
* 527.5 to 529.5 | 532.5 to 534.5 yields 0.94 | 0.86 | 1.0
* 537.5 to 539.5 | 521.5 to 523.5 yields 1.28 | 1.13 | 1.4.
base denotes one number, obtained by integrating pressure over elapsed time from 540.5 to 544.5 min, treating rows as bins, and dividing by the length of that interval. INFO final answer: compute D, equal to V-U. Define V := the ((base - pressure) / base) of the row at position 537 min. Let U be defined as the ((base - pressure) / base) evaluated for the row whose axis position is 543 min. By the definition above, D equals 0.06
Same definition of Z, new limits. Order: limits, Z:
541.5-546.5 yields -110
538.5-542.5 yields -112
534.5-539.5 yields -110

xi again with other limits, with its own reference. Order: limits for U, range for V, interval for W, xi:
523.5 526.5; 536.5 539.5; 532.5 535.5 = -103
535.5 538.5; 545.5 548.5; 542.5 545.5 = -97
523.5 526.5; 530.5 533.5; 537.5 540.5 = -109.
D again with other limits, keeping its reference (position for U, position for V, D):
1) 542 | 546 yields 0.08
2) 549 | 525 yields -0.06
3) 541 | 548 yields 0.14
